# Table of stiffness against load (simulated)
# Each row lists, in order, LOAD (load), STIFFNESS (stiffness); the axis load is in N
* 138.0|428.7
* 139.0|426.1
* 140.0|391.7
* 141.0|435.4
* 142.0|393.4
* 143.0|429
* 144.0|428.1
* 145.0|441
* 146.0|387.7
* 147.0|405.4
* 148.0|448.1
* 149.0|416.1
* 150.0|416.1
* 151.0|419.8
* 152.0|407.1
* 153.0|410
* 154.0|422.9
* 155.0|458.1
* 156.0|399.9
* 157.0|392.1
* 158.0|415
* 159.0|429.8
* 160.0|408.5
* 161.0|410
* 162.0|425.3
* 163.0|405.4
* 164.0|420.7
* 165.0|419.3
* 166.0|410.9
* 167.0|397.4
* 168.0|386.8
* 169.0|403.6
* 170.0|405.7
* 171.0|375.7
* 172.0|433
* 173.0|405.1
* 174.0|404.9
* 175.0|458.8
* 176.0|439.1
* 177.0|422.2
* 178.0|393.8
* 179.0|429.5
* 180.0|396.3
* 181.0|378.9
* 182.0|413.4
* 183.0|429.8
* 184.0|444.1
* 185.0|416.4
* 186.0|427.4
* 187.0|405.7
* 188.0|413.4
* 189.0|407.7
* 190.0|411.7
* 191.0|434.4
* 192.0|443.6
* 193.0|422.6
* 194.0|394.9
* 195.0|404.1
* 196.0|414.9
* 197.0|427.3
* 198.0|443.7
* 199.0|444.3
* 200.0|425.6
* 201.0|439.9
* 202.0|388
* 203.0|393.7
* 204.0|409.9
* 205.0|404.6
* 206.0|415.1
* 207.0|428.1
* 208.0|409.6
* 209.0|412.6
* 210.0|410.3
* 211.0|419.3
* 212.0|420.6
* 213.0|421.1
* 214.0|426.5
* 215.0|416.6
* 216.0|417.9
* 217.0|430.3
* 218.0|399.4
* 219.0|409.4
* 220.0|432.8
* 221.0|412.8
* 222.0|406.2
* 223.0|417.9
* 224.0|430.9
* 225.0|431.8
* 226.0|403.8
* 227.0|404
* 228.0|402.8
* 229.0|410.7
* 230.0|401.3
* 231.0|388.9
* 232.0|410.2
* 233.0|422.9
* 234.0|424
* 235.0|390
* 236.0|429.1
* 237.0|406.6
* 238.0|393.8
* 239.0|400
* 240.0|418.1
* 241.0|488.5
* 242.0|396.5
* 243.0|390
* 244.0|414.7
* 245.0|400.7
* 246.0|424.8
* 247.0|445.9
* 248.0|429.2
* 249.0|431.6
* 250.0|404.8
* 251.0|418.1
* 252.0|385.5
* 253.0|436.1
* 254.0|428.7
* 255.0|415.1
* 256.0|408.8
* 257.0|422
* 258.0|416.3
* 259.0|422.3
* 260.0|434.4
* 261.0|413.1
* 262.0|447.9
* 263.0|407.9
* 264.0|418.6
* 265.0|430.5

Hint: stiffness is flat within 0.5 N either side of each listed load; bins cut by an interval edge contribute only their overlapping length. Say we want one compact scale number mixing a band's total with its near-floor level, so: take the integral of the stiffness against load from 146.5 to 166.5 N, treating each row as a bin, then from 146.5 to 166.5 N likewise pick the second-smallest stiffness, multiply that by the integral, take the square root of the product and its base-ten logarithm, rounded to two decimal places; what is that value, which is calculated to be 3.26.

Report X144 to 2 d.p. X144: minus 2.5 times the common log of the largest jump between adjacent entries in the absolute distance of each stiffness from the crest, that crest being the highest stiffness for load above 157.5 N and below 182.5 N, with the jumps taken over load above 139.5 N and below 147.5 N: -4.32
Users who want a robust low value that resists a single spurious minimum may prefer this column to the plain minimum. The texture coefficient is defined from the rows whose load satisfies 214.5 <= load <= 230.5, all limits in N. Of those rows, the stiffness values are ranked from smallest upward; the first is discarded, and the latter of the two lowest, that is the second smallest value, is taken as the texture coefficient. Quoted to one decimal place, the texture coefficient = 401.3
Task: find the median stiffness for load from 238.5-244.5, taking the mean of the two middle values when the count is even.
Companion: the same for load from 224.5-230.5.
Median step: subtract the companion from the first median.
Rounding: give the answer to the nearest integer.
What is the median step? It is 3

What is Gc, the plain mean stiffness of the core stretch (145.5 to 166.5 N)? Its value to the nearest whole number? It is 416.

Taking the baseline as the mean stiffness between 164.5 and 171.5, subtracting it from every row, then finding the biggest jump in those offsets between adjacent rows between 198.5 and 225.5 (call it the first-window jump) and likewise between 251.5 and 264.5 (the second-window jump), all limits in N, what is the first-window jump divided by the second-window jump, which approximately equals 1.0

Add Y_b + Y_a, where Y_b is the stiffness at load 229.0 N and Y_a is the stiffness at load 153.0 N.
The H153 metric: 821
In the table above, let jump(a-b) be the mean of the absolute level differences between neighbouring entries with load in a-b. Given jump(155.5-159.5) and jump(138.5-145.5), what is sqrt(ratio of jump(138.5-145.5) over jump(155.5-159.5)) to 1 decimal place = 1.4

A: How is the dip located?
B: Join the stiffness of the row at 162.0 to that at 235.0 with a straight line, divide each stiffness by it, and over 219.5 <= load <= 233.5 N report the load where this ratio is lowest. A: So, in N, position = 231.0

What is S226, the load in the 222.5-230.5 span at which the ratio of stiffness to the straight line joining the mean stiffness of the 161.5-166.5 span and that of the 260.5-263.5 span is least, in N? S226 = 230.0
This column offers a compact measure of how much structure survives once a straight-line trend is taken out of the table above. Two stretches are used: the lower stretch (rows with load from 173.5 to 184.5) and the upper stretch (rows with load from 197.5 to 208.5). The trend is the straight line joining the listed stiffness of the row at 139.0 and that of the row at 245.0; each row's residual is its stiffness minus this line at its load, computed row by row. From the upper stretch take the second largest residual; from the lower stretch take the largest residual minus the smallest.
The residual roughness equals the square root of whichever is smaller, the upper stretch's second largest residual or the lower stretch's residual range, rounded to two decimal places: 5.63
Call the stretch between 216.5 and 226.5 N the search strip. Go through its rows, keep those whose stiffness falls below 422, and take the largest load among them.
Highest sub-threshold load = 226.0 N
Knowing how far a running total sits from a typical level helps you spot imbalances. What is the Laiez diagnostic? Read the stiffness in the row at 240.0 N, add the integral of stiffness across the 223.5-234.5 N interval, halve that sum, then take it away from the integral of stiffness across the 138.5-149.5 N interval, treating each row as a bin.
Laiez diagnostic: 2127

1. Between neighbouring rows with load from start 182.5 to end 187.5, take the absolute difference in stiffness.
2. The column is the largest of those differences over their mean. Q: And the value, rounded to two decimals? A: 1.48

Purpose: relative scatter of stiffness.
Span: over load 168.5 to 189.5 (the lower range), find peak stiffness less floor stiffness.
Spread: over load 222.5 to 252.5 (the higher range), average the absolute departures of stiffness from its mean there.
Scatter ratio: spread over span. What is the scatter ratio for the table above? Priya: 0.187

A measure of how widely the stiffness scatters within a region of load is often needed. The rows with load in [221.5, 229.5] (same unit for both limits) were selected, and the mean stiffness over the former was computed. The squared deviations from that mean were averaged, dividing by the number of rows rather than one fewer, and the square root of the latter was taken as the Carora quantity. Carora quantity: 11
